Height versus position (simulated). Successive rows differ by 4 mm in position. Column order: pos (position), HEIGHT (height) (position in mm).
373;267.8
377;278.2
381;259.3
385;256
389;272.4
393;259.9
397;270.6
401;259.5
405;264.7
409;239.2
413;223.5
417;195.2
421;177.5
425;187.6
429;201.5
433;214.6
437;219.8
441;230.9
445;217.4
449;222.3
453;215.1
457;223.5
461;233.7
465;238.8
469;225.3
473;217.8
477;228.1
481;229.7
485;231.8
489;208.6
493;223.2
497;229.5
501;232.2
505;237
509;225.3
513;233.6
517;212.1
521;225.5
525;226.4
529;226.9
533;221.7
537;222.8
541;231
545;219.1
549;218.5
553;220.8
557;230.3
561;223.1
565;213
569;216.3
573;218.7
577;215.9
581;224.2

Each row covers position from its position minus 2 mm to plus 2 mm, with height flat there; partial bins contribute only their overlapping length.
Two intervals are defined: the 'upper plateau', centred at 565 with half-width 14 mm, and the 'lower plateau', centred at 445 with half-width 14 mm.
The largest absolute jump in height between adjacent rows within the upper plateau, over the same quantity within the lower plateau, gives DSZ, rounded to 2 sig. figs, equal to 0.75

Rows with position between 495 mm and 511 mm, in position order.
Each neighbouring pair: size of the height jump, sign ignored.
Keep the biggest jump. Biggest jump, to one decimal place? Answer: 11.7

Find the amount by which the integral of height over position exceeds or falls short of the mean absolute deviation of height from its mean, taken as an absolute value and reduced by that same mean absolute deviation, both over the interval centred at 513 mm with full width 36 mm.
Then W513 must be 8184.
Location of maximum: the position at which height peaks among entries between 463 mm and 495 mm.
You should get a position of 465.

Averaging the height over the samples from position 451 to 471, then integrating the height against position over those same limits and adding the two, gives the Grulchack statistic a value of 4773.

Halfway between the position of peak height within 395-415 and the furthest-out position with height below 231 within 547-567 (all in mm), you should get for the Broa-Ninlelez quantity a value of 481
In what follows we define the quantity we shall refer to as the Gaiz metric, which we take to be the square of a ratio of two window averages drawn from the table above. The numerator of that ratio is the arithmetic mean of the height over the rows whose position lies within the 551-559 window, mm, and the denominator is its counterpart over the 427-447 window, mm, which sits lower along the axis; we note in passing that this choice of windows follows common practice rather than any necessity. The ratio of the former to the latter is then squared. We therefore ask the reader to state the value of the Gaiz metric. 1.1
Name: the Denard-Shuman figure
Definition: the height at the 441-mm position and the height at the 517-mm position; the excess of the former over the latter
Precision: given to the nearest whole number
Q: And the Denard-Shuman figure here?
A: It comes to 19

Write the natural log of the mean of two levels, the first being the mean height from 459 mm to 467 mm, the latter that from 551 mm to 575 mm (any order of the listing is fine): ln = 5.43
